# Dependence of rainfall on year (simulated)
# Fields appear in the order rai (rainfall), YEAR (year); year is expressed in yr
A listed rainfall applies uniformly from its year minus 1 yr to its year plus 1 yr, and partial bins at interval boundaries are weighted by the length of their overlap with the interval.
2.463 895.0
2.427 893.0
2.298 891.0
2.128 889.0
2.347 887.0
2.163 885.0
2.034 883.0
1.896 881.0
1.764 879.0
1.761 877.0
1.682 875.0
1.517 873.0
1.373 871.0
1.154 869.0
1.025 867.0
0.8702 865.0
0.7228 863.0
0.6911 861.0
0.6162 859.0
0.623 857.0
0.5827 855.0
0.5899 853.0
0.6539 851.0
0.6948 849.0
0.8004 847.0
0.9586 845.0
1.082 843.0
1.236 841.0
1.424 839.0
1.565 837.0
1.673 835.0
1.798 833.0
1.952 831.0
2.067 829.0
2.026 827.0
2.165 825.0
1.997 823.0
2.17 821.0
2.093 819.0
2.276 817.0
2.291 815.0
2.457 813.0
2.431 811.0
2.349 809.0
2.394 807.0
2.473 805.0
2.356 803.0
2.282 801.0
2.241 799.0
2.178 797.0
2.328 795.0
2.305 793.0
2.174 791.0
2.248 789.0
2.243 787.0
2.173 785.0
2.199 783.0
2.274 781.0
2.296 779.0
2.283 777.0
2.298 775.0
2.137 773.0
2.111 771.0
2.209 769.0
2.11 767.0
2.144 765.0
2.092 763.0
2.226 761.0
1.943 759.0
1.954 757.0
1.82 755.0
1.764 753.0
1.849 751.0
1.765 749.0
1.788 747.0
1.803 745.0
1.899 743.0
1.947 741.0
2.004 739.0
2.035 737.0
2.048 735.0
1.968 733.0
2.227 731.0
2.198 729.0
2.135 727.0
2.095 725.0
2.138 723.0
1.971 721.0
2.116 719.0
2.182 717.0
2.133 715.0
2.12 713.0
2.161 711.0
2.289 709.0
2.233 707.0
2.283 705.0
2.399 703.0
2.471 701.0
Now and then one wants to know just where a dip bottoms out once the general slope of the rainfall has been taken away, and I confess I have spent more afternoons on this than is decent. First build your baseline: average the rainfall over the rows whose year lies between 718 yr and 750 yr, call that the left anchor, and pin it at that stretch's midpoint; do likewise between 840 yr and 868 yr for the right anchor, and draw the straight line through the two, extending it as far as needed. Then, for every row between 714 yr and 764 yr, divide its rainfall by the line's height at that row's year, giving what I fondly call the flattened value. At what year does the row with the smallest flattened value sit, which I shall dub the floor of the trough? 721.0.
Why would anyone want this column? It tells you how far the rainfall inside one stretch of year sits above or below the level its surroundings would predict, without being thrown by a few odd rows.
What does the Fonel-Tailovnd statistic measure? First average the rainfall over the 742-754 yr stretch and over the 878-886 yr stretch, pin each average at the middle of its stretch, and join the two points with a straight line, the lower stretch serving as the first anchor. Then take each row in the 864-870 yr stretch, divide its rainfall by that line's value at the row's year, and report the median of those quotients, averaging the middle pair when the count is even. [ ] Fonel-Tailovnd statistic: 0.53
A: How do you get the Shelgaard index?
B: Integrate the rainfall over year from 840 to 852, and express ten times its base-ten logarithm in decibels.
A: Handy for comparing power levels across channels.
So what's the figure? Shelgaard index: 10.4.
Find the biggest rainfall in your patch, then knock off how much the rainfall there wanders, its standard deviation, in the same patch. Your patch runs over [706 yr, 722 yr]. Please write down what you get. 2.20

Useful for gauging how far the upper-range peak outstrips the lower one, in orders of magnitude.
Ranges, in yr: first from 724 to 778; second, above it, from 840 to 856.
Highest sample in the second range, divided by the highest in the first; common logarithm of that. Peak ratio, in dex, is -0.27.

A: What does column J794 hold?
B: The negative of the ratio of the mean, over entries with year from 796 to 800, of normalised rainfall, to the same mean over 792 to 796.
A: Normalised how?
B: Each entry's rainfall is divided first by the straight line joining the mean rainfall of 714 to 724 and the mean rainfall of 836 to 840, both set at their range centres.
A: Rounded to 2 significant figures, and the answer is -0.97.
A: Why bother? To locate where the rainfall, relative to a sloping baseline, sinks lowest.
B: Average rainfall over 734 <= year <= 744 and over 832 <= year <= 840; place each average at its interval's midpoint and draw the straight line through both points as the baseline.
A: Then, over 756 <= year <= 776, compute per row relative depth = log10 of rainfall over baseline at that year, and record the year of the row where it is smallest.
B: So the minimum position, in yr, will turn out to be 759.0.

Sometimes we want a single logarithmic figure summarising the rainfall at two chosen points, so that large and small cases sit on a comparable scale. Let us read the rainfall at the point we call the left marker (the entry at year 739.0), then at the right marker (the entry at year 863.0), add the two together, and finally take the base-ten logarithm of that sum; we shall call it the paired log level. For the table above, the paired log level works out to 0.44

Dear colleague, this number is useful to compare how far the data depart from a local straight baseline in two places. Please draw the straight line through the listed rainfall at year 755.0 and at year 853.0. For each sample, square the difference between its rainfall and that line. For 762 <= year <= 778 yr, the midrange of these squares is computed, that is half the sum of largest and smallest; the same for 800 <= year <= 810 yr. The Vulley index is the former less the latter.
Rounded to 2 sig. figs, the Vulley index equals -1.0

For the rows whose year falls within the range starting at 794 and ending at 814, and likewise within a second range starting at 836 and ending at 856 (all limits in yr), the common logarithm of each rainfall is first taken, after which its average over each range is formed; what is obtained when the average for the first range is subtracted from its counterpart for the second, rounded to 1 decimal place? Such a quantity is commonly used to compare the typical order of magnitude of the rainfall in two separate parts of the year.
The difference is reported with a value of -0.4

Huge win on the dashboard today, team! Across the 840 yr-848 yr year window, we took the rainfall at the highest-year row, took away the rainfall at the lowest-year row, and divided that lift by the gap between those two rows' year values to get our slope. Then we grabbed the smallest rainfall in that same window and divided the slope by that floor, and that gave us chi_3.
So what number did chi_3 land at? -0.091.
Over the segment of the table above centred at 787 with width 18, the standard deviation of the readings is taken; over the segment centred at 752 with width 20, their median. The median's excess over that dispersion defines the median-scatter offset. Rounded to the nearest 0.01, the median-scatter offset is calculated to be 1.78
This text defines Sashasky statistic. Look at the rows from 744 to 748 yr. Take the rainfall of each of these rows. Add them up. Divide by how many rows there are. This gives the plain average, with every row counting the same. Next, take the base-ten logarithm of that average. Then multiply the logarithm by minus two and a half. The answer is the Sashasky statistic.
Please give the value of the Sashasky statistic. -0.6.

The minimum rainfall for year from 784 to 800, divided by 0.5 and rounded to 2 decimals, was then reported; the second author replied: 4.35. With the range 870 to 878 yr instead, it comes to 2.75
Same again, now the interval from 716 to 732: 3.94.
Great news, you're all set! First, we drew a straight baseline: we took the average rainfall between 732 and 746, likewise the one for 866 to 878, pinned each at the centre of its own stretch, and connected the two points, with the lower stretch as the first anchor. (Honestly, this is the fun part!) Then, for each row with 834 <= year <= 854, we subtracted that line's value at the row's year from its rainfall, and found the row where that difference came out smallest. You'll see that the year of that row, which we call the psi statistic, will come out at 853.0 yr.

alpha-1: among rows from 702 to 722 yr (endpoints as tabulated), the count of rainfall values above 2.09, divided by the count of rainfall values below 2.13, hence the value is 3.00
